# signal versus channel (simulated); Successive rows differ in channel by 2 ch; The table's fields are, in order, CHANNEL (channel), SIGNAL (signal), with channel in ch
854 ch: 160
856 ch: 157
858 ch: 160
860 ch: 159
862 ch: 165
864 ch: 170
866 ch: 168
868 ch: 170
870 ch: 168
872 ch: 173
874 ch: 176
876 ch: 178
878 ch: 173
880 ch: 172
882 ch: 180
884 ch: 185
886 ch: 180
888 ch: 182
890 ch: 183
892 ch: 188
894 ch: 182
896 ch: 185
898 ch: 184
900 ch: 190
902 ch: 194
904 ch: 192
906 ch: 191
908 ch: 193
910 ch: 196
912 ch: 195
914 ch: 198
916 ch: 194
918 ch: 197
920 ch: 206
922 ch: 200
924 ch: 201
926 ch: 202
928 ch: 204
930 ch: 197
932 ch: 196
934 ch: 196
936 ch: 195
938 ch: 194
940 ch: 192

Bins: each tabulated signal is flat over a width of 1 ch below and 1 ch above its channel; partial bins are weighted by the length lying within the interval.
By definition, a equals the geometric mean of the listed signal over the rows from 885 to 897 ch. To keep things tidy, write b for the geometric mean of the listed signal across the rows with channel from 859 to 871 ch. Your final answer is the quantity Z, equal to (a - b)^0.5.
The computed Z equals 4.1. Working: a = 183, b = 167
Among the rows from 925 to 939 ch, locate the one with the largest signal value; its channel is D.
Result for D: 928 ch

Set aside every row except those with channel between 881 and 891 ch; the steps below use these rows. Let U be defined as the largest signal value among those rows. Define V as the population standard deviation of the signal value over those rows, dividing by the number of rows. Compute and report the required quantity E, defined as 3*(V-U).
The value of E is -549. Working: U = 185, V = 1.9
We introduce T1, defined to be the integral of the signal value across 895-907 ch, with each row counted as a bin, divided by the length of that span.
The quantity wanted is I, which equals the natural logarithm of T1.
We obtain 5.24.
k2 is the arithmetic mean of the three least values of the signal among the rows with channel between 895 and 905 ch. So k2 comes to 186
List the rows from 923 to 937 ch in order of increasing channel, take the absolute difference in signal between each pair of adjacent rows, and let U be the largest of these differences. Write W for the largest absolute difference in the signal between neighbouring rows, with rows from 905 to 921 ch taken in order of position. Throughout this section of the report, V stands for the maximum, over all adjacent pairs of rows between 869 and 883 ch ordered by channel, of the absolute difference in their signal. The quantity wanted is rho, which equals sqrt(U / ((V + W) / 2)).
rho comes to 0.91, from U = 7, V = 8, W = 9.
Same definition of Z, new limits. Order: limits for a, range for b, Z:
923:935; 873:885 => 4.7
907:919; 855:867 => 5.7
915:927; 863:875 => 5.4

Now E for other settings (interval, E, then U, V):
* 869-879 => -524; 178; 3.4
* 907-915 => -589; 198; 1.8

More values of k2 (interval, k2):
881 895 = 181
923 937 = 196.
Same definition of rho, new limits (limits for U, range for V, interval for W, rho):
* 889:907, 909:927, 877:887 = 0.84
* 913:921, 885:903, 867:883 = 1.13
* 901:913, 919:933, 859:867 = 0.68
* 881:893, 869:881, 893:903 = 0.95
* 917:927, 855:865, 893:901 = 1.22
